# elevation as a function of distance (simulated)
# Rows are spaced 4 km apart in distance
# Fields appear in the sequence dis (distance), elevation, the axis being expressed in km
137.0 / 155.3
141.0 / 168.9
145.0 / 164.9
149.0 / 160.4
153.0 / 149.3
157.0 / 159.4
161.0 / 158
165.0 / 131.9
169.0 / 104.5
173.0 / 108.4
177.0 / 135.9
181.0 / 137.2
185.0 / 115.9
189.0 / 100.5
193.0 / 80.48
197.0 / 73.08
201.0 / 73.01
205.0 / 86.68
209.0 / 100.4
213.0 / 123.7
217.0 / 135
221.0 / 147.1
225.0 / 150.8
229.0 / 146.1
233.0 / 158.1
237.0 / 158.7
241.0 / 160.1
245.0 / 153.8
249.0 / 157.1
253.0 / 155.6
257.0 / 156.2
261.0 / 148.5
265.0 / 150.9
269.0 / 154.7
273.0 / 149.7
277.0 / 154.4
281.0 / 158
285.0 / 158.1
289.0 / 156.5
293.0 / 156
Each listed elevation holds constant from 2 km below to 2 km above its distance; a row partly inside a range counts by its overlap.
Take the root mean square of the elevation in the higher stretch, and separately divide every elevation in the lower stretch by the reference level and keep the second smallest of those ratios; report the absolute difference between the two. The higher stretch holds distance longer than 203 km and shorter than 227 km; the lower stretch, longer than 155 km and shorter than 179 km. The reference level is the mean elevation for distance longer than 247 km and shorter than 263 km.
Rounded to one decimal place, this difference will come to 125.5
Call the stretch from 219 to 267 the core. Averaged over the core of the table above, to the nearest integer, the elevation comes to 154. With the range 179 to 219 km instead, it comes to 103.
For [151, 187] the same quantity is 133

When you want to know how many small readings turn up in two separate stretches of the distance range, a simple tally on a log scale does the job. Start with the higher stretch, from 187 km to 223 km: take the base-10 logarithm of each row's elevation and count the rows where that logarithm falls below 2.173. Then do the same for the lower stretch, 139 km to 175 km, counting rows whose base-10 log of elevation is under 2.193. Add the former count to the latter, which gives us 13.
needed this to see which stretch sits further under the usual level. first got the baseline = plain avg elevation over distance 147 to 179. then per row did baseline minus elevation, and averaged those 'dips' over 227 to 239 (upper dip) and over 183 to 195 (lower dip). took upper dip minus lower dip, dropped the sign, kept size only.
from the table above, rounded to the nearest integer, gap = 55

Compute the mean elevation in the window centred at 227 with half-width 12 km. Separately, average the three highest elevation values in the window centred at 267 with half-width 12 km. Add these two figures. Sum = 304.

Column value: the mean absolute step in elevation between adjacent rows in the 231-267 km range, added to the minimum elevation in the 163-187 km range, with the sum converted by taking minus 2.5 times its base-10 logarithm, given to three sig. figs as -5.08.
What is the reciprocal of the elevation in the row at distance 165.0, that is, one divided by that 0.0076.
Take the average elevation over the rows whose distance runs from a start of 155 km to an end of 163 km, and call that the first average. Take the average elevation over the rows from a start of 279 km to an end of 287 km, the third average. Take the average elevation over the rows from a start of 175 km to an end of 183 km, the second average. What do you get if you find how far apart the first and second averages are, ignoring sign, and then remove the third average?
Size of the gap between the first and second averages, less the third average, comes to -136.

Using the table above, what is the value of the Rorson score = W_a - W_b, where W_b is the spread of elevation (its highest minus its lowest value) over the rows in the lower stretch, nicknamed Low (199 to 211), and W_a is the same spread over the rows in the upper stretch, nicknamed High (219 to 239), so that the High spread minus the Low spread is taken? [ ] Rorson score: -15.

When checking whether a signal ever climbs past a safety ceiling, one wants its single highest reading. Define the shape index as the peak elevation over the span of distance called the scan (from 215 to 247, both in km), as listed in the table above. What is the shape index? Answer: 160.1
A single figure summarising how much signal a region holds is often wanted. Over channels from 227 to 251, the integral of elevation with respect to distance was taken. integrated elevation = 3736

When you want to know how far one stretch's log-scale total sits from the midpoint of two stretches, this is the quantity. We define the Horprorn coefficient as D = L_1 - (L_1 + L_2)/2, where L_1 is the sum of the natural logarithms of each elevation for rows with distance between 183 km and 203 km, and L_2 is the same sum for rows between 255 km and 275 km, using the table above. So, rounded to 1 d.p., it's -1.4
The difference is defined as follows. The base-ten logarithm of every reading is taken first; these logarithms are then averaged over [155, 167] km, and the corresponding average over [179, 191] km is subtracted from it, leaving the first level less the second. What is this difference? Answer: 0.11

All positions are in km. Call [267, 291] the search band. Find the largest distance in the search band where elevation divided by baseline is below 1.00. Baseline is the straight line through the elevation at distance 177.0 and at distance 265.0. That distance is 273.0 km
